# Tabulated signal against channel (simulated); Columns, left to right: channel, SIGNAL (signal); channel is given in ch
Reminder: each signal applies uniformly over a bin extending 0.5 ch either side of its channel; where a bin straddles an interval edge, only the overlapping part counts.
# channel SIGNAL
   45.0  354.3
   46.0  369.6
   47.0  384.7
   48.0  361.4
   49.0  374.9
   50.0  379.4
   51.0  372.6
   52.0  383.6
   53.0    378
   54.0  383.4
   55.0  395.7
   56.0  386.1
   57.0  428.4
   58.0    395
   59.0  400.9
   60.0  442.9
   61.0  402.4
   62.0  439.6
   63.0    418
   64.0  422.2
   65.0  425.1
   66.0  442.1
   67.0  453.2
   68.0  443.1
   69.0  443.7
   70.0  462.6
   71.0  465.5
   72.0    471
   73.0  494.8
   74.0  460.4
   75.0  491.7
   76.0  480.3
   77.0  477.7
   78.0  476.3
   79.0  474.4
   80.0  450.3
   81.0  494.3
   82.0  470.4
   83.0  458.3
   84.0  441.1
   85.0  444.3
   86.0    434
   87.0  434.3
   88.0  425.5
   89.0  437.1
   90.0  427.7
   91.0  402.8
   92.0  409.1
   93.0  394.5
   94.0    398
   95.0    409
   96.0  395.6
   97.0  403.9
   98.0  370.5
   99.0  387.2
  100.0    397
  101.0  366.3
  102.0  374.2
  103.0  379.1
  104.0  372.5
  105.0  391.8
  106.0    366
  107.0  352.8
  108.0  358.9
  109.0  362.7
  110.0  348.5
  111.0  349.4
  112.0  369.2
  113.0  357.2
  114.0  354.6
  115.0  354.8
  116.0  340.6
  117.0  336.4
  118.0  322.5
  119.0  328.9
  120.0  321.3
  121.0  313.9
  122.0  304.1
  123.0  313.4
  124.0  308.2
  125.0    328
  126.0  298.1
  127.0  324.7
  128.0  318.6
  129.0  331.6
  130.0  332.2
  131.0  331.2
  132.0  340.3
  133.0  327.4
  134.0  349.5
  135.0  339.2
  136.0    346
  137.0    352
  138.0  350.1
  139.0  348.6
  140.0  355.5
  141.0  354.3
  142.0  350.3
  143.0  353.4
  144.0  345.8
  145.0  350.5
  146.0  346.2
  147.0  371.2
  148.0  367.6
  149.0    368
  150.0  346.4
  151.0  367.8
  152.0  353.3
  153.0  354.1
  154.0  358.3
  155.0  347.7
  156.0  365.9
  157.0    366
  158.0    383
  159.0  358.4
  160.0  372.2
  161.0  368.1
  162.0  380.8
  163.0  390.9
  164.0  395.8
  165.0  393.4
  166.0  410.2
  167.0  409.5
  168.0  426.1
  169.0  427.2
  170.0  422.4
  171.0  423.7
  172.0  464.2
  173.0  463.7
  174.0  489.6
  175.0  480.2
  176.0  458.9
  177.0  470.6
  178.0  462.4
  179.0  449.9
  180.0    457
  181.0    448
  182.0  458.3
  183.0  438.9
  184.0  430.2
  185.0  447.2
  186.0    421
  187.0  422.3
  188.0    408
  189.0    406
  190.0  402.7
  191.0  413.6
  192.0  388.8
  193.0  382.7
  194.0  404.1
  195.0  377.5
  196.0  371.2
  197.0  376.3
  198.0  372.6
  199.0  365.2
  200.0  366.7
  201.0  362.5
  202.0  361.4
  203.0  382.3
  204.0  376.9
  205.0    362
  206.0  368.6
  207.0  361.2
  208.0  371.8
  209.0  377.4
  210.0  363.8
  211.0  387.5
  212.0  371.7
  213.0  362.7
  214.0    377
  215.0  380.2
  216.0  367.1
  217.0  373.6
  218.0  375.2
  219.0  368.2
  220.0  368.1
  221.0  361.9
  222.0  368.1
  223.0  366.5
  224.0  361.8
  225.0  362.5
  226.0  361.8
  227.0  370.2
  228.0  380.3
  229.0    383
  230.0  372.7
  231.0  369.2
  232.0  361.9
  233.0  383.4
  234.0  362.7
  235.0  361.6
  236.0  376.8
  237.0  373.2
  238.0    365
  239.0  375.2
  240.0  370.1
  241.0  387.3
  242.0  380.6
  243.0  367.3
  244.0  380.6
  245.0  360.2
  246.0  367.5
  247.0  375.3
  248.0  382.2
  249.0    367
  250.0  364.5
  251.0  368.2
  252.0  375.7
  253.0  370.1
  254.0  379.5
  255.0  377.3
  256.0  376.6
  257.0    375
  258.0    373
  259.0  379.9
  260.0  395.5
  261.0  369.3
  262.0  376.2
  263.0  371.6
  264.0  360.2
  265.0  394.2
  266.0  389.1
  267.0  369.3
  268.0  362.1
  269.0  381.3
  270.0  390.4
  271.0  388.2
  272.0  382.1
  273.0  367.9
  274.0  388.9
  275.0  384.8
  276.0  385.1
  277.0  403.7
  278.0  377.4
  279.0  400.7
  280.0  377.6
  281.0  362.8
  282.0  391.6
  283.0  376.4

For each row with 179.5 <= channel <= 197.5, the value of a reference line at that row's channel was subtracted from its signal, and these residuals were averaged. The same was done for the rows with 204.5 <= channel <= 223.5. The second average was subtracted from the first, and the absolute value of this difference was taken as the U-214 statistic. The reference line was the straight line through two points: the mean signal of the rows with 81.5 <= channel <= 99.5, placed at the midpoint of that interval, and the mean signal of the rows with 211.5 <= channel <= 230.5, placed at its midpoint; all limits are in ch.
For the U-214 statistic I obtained 34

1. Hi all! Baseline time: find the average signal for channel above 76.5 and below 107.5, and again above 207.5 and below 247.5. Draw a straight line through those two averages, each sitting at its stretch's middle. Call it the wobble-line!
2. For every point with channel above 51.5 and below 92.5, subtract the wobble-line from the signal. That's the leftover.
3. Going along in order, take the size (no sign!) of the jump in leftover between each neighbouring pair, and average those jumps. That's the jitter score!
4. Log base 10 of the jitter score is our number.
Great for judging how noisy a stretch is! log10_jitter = 1.20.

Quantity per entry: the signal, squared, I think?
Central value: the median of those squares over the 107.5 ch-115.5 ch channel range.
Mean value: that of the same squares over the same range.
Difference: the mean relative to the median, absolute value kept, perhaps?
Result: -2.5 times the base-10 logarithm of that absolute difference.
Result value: -7.1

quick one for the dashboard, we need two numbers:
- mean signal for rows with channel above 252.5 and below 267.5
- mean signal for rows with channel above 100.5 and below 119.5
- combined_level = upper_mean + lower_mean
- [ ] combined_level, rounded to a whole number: 734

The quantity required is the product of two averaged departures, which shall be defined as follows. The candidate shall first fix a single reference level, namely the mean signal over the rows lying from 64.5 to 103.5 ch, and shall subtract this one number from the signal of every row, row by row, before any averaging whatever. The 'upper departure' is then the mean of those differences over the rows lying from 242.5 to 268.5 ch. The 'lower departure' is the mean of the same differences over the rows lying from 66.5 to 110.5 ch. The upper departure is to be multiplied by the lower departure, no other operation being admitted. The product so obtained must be 677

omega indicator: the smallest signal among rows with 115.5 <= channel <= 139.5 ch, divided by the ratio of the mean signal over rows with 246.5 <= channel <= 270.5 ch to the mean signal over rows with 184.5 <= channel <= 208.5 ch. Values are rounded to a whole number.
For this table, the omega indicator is 306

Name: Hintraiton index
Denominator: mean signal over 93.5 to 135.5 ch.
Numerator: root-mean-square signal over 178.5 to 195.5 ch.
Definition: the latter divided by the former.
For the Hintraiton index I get 1.20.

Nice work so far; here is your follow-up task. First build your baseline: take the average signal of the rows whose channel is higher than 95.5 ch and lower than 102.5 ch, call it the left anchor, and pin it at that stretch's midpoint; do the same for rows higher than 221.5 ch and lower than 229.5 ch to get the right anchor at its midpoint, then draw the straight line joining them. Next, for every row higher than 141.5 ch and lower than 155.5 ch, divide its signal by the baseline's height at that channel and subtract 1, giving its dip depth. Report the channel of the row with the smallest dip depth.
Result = 144.0 ch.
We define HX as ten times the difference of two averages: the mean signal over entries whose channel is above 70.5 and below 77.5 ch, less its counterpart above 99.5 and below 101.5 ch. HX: 957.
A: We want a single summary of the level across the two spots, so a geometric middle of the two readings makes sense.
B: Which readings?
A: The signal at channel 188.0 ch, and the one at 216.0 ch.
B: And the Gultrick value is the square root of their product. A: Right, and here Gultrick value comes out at 387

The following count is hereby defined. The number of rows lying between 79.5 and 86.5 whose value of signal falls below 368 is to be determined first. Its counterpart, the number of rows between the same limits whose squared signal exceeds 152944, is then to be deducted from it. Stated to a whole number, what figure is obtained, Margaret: -7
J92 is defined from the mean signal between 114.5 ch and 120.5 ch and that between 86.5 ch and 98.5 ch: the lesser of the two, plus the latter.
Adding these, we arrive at 743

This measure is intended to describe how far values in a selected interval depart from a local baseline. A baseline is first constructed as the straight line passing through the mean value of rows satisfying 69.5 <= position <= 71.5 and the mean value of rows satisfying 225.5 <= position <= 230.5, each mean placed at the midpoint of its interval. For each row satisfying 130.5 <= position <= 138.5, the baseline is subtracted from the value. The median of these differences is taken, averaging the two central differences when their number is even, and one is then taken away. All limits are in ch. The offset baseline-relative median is -85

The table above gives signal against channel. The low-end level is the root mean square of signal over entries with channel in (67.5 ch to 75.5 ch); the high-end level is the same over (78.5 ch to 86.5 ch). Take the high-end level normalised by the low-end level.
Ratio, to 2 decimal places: 0.98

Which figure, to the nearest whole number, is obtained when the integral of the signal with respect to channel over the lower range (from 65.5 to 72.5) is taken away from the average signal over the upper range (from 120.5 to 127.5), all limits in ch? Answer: -2868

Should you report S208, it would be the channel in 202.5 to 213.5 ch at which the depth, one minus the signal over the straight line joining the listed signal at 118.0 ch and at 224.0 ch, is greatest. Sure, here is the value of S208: 213.0 ch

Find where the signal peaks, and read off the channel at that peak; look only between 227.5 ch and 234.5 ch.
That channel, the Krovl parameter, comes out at 233.0 ch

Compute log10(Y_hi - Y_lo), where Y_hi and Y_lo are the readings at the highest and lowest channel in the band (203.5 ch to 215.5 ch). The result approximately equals 0.52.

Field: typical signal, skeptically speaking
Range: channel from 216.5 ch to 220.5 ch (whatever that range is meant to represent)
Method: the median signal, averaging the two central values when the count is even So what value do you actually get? 371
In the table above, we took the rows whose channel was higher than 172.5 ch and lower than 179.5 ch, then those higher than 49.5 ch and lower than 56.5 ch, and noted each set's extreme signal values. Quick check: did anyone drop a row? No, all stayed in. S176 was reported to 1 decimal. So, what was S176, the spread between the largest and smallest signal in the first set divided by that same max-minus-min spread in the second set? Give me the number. 1.7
